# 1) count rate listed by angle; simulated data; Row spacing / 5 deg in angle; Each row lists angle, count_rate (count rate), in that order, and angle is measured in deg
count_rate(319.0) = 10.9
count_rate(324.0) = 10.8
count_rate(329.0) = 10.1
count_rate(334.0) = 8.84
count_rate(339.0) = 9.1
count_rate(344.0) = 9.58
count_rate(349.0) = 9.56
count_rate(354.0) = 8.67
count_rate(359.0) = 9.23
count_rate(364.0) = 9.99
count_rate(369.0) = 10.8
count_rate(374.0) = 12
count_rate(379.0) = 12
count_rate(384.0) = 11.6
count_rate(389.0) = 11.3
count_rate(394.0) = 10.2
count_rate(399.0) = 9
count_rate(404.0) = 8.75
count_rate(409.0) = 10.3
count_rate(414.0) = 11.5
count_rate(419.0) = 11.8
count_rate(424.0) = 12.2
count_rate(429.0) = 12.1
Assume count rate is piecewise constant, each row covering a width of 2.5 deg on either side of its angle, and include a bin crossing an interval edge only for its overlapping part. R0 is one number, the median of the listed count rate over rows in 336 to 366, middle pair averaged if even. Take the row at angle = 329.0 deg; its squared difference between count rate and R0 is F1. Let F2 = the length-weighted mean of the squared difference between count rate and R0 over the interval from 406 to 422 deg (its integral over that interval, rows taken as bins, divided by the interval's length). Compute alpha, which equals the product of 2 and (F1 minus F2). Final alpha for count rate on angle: -6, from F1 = 0.50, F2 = 3.7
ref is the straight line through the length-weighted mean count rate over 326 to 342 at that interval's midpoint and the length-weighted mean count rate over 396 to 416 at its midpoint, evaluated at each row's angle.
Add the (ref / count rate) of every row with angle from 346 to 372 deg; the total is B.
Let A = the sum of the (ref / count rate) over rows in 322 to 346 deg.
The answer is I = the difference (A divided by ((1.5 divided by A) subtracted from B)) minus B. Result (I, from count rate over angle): -3.93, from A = 4.88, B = 4.98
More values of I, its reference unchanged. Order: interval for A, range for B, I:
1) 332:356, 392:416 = -3.89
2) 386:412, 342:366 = -4.03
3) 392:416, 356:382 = -3.31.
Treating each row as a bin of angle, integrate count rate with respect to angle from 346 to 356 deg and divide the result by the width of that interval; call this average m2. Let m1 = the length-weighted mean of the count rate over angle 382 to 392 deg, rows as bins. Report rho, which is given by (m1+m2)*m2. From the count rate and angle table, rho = 188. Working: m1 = 11.4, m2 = 9.2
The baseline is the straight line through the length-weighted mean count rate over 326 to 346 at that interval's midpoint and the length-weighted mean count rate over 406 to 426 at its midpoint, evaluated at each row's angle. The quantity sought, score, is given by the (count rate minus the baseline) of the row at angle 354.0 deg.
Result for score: -1.2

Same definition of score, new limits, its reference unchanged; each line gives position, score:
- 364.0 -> -0.1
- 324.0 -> 1.7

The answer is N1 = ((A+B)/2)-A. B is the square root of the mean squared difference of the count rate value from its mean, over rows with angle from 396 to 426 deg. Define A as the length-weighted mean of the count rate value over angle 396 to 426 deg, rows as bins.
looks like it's -4.61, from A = 10.6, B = 1.35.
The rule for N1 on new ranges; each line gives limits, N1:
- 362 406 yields -4.75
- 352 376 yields -4.48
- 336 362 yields -4.45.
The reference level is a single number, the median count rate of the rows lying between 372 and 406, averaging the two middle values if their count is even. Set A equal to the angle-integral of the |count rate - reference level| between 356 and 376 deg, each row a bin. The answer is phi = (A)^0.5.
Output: 4.9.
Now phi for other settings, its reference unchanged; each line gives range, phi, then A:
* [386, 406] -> 5.4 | 29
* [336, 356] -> 6.4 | 41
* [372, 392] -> 2.9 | 9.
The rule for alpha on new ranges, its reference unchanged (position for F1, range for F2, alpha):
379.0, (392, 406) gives 13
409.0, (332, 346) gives 1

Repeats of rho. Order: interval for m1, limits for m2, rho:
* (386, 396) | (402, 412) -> 198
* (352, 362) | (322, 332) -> 200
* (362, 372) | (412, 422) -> 259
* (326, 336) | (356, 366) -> 182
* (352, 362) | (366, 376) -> 230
